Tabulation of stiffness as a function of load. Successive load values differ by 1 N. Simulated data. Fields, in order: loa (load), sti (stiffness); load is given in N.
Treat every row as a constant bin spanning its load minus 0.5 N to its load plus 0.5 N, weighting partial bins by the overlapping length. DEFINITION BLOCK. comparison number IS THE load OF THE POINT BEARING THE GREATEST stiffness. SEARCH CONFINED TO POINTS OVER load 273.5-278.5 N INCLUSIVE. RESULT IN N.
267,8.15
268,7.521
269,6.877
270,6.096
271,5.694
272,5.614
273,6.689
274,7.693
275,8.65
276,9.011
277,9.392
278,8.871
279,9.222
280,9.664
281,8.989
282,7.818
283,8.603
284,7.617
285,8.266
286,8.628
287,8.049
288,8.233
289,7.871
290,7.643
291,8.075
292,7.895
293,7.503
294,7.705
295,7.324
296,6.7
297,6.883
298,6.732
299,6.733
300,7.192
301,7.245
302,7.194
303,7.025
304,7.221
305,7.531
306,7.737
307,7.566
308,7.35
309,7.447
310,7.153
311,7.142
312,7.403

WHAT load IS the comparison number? 277 N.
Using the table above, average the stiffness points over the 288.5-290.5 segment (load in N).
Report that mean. 7.8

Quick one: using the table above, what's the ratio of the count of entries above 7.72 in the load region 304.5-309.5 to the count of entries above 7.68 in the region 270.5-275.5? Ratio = 0.50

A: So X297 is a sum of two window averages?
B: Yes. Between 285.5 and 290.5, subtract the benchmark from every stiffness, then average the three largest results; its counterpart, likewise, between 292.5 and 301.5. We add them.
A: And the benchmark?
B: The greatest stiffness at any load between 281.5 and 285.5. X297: -1.4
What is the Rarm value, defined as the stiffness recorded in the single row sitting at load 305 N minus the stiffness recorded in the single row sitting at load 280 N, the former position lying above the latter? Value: -2.1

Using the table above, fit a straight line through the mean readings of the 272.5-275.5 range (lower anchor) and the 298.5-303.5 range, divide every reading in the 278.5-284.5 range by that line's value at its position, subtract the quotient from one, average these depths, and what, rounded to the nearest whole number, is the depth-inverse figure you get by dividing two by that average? -13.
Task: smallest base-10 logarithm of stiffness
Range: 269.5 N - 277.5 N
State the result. 0.749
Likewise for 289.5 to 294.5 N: 0.875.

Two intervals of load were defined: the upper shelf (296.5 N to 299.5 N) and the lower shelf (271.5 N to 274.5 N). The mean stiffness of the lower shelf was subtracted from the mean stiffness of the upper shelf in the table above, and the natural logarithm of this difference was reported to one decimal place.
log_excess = -2.1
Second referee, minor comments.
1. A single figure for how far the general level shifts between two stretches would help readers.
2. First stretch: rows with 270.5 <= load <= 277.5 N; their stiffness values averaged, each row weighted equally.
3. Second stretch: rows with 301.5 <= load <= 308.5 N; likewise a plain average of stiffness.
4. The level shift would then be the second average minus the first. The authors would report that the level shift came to -0.2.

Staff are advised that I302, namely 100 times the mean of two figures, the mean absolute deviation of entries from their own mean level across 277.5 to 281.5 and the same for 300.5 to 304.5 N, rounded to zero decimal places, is 16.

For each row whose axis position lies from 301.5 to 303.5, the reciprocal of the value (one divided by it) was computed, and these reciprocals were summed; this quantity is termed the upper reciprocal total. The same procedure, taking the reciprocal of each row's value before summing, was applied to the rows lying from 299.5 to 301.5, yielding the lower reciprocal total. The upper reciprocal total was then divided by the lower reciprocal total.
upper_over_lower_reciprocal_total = 1.02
